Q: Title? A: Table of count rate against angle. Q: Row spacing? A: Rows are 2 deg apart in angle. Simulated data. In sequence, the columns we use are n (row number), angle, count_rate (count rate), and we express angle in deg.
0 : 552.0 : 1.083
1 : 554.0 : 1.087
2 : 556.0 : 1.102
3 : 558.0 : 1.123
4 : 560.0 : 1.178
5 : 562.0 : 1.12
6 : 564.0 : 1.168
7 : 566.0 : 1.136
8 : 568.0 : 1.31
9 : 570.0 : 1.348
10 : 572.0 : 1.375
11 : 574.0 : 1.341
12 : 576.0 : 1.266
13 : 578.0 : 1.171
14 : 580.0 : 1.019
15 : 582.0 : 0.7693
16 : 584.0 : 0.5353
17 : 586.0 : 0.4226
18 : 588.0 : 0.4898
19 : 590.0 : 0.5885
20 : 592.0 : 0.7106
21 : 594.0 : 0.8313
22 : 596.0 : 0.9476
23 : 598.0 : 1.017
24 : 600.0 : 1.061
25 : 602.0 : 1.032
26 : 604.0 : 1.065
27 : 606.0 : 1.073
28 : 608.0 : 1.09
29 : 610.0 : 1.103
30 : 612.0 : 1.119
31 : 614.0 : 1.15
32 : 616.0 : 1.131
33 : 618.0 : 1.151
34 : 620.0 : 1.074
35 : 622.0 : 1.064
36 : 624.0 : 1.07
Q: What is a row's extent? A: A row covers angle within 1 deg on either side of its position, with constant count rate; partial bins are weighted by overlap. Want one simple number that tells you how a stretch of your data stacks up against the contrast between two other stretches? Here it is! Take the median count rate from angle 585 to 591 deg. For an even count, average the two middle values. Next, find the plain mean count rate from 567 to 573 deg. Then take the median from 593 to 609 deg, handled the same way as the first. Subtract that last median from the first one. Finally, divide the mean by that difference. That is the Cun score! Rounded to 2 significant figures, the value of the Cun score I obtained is -2.4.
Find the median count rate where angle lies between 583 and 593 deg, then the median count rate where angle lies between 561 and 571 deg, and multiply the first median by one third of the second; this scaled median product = 0.21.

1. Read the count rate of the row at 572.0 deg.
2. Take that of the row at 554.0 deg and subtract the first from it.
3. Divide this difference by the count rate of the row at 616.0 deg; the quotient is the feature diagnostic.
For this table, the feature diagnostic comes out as -0.25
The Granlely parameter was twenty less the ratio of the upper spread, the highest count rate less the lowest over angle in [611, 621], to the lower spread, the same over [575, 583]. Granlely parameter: 19.8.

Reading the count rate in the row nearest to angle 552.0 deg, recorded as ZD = 1.083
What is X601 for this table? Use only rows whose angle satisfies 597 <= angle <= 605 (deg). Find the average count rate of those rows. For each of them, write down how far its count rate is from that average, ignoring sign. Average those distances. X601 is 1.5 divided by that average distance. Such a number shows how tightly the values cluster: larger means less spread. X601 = 78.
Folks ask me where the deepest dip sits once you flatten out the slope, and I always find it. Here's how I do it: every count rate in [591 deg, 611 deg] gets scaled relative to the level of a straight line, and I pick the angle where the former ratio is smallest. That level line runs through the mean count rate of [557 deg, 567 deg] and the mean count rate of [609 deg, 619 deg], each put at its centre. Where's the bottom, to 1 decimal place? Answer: 592.0 deg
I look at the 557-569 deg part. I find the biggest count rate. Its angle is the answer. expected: 568.0 deg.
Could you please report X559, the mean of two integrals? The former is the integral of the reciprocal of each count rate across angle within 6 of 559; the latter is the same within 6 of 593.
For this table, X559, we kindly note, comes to 13.7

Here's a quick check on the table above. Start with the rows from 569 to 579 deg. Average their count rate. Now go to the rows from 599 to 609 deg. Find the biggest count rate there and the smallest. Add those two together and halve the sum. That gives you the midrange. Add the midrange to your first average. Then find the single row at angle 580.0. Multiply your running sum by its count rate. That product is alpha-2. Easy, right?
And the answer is 2.4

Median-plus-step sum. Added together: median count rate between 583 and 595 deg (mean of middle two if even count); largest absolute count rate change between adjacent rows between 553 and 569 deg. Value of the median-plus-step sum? 0.74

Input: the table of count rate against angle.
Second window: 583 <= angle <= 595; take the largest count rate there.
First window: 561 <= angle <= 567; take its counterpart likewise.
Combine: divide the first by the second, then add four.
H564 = 5.4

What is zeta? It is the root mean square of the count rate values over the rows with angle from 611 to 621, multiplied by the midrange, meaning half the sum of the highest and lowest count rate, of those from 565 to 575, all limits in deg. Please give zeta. 1.4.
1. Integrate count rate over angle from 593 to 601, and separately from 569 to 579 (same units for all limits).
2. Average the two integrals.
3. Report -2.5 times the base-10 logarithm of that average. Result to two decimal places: -2.54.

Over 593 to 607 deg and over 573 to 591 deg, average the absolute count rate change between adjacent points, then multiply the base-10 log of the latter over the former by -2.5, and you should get -1.1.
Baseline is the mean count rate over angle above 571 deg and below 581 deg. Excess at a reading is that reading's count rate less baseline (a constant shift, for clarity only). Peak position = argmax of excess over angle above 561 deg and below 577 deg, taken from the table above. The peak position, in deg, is 572.0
